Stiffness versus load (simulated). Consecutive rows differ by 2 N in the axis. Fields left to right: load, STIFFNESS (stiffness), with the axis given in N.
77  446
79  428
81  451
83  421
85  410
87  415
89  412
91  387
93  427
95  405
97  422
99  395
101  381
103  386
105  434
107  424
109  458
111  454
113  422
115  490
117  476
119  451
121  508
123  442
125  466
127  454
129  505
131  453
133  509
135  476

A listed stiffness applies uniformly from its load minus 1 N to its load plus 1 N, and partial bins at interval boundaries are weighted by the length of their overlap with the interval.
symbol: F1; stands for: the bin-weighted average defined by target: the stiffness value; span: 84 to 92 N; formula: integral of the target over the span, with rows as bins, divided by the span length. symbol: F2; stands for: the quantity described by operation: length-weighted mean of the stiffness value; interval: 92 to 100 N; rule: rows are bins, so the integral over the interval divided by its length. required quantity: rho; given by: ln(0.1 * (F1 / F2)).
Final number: -2.32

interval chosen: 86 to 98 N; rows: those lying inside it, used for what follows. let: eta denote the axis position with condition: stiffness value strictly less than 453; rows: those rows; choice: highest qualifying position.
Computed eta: 97 N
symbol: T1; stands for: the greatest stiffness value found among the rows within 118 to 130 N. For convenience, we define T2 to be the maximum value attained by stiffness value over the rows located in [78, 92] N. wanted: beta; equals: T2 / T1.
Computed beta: 0.89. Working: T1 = 508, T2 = 451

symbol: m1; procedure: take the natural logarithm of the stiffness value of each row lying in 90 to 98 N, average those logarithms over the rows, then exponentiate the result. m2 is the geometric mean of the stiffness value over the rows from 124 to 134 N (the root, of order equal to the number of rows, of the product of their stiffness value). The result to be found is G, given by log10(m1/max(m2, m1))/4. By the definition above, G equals -0.016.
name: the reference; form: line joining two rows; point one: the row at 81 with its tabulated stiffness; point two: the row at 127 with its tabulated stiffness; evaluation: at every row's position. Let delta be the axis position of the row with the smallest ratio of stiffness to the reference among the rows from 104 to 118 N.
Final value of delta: 113 N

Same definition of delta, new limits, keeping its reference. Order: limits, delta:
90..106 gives 101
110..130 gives 113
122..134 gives 123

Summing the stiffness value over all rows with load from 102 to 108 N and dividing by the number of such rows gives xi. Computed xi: 415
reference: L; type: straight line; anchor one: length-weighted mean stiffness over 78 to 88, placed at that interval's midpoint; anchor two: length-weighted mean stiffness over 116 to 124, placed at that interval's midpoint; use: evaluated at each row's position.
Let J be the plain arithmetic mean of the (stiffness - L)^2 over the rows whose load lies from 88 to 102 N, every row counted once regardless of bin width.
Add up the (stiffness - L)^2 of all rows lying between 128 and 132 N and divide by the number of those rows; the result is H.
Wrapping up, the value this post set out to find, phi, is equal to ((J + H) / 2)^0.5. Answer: 34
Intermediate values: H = 745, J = 1578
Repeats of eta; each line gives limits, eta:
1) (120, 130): 123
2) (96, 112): 107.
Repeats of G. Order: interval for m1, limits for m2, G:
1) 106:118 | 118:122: -0.006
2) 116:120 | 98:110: 0.000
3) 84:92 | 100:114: -0.004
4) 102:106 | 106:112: -0.009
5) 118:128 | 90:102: 0.000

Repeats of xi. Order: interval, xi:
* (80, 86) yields 427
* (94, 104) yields 398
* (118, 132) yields 468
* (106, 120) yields 454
